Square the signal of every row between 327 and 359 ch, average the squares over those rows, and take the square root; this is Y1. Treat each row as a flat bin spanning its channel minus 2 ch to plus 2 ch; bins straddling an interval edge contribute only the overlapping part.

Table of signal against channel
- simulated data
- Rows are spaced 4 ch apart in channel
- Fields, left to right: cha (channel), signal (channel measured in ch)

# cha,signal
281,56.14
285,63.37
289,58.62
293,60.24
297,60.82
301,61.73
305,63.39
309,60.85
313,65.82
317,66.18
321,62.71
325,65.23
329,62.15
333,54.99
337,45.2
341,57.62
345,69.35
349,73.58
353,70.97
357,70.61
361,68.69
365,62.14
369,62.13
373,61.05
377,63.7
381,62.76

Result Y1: 64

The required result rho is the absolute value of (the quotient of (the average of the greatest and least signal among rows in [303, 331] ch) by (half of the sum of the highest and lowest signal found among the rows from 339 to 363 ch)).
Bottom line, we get 0.97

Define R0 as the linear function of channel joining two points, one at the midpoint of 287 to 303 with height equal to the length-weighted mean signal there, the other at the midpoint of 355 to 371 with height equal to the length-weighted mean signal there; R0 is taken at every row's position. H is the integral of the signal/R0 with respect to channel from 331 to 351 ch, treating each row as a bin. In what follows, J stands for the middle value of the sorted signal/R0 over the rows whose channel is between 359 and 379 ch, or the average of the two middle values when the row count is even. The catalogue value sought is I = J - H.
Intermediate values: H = 18.7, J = 0.94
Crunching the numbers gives -17.8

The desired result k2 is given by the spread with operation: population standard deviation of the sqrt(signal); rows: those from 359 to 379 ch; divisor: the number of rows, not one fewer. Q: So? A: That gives 0.17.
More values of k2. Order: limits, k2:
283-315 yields 0.13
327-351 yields 0.61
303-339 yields 0.43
